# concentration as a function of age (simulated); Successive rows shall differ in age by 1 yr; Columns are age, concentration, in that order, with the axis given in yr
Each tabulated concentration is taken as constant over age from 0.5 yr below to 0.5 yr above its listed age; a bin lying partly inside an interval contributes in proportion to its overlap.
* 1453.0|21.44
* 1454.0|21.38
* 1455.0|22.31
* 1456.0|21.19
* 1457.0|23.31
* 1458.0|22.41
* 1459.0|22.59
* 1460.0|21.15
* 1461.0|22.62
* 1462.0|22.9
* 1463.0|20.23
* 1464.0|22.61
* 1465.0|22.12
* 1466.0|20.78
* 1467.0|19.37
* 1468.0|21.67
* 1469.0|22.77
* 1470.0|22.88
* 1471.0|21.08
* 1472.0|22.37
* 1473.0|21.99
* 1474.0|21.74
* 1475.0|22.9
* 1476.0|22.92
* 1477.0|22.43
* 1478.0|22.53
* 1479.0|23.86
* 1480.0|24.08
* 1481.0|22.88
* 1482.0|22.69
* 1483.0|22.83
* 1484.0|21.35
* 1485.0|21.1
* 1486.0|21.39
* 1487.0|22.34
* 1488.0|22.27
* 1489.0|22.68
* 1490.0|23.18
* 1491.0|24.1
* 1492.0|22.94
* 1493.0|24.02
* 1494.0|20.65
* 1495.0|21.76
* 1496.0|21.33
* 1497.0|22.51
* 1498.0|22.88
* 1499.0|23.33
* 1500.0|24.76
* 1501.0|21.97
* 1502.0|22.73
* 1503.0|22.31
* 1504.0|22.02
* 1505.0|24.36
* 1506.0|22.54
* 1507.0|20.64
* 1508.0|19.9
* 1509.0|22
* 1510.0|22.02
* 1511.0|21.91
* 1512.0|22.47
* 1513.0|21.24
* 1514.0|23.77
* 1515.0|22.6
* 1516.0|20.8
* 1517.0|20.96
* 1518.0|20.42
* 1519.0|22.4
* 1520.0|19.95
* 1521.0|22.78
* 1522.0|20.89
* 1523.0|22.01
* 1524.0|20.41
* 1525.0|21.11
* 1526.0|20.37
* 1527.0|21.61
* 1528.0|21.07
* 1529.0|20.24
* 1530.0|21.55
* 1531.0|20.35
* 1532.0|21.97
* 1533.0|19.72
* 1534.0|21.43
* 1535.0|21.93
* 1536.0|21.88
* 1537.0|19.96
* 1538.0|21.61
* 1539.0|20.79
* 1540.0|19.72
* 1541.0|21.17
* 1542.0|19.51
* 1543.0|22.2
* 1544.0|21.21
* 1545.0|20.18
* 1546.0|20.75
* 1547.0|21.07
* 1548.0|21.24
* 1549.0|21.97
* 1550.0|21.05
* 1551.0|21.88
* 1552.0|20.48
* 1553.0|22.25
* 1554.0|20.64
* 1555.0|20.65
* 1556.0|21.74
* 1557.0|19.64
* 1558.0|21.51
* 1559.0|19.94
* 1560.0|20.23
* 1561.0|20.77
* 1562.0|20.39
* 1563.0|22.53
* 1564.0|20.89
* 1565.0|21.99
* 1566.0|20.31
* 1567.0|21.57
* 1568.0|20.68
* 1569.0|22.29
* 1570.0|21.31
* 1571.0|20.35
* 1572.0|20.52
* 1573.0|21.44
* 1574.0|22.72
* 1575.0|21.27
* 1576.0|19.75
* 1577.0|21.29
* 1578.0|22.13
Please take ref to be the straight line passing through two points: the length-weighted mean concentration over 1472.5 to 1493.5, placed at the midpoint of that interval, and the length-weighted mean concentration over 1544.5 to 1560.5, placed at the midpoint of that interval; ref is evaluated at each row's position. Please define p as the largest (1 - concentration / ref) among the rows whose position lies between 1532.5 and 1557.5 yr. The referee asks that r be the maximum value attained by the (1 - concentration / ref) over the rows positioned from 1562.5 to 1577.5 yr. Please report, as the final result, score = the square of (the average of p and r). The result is 0.0031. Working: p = 0.080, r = 0.030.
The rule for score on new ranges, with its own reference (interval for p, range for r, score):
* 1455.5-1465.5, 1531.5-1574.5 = 0.0107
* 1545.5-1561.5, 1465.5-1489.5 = 0.0119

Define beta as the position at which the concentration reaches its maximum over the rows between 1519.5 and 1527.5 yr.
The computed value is 1521.0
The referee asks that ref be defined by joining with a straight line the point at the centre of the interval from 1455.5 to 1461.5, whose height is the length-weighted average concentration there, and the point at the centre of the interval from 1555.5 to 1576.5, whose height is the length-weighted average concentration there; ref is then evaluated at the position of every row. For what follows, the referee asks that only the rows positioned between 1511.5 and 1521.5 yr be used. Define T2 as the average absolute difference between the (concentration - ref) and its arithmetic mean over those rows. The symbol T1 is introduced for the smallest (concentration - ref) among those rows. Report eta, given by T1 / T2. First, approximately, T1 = -1.6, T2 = 1.1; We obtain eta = -1.50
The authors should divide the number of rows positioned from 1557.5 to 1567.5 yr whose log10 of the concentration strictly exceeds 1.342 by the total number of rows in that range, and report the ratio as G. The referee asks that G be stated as 0.20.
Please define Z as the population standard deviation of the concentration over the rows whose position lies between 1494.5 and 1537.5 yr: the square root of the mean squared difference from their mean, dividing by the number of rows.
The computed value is 1.16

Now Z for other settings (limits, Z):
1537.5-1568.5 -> 0.79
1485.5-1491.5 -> 0.84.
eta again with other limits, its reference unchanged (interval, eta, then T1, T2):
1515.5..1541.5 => -2.38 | -1.7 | 0.7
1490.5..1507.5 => -1.27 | -1.2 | 0.9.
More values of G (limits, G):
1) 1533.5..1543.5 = 0.10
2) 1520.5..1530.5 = 0.20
